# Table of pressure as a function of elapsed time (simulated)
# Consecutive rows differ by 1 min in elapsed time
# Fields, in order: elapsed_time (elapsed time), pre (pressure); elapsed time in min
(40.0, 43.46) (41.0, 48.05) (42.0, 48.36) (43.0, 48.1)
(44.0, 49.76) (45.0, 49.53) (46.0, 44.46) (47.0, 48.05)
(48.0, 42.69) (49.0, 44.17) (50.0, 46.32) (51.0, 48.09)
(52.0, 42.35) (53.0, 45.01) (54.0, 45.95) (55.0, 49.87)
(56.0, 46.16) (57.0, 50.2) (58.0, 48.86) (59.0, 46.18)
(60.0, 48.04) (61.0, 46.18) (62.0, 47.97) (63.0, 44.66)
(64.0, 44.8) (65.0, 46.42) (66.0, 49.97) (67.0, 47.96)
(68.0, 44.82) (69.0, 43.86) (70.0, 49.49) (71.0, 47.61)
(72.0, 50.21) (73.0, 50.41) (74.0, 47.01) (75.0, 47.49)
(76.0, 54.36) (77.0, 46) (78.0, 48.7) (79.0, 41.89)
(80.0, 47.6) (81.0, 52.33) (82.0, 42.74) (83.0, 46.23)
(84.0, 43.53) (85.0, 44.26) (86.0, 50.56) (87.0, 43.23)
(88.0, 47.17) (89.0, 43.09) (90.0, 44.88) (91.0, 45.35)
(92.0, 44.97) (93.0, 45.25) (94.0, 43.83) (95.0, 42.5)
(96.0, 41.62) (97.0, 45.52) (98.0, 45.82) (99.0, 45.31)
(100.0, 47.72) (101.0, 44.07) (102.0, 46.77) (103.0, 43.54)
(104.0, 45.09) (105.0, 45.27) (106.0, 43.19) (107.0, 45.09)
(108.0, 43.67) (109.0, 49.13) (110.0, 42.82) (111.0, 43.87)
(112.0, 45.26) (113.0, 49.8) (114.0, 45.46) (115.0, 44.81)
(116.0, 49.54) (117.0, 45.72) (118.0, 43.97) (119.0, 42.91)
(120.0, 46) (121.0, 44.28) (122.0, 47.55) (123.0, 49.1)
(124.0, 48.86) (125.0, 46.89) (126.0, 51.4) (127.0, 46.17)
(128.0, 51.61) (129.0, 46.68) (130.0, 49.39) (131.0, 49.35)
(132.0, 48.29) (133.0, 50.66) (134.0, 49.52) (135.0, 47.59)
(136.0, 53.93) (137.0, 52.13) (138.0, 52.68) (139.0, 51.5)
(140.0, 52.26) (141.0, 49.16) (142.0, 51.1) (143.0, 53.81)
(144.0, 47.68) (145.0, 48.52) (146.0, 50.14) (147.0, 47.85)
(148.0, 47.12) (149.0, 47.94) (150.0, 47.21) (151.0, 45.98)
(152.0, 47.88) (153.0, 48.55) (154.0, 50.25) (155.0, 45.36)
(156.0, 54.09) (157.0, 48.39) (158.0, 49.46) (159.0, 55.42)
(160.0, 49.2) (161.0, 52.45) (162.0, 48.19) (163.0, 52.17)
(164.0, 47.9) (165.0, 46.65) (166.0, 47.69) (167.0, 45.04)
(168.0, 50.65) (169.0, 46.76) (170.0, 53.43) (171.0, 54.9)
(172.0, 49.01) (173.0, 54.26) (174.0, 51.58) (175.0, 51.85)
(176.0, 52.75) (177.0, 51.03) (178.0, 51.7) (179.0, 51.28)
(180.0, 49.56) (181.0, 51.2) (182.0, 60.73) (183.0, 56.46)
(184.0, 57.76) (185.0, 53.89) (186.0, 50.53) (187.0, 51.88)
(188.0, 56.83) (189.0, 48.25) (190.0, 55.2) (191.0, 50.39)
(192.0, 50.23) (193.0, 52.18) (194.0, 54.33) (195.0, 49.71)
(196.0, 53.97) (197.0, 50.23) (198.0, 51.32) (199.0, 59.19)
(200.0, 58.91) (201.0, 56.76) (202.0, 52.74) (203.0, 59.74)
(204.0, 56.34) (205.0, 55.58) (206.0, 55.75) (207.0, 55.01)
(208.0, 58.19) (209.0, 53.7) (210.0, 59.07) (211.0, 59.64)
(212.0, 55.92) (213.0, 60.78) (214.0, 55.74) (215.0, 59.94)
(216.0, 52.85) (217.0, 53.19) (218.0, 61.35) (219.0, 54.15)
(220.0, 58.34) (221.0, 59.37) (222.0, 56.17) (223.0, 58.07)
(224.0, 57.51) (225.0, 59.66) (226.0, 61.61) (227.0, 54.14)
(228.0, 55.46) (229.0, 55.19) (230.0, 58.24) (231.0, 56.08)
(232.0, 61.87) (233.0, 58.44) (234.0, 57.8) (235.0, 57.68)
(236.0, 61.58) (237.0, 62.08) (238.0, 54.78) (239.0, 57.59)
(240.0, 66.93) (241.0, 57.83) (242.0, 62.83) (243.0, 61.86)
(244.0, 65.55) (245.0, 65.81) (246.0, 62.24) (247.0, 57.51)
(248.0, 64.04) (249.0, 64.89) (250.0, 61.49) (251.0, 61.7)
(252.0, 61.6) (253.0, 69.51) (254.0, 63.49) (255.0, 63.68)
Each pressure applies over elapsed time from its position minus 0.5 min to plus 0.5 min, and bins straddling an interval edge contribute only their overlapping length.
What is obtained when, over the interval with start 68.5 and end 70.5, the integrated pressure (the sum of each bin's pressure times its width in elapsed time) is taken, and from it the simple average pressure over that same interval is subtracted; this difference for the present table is 47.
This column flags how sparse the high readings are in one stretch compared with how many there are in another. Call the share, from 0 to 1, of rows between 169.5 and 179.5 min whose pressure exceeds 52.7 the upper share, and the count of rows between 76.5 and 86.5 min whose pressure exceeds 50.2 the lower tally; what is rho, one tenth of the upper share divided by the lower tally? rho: 0.020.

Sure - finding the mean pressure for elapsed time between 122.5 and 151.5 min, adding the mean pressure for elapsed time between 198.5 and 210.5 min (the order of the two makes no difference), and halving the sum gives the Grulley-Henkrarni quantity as 53.1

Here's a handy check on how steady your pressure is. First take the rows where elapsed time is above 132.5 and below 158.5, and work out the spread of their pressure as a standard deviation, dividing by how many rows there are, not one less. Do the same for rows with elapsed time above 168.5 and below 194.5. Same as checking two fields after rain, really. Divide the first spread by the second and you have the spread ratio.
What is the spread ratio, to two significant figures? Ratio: 0.78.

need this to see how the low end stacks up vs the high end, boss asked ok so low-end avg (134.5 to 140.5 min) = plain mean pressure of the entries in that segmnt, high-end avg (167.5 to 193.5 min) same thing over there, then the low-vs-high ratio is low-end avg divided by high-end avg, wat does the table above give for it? 0.98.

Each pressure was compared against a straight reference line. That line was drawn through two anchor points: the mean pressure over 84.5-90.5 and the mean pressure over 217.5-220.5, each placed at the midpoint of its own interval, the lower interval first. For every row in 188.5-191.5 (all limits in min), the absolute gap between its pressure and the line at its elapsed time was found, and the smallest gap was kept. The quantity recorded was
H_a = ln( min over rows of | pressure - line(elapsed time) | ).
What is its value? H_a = -4.7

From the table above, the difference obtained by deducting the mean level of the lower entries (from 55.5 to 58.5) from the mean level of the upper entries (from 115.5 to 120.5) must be -2.8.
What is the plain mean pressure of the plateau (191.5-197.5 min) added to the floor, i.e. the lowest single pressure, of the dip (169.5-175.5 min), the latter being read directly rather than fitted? 101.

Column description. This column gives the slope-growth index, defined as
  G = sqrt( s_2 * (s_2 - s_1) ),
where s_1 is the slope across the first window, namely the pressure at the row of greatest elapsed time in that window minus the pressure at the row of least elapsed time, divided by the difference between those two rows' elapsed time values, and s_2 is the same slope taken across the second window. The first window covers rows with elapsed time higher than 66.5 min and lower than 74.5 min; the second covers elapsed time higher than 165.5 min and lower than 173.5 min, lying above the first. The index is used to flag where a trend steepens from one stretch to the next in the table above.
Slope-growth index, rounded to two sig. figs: 1.0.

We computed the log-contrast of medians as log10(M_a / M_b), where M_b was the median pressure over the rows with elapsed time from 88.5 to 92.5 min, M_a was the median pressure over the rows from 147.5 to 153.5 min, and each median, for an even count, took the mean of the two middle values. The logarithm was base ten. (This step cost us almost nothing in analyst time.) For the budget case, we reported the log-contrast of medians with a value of 0.02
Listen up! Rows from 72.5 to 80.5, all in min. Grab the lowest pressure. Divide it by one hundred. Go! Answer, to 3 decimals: 0.419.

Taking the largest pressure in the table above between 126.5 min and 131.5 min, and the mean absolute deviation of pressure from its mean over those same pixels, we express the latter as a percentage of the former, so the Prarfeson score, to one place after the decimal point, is 3.4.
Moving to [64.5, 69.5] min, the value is 3.8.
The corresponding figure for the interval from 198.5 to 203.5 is 3.6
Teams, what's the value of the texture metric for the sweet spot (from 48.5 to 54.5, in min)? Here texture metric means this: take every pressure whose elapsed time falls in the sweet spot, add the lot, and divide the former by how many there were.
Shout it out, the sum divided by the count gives 45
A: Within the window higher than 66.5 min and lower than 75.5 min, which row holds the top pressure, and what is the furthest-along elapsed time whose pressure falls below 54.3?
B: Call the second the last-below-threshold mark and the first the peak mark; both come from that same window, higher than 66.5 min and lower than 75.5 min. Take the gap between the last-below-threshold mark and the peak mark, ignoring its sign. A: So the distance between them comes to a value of 2 min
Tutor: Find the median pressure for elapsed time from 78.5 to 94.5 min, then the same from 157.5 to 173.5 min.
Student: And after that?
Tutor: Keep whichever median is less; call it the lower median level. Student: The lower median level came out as 44.9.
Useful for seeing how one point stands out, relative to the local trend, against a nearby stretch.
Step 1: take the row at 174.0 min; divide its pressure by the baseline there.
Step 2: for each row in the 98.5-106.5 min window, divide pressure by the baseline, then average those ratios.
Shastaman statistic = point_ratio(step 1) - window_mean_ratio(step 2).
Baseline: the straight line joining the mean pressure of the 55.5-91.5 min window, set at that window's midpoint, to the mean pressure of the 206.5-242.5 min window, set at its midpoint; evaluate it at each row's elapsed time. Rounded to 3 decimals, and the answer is 0.030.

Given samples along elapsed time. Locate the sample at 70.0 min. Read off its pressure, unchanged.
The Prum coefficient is 49.49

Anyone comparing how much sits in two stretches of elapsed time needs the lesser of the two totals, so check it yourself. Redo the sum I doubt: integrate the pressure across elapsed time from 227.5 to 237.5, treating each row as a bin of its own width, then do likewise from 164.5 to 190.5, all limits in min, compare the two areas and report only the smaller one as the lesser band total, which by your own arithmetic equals 584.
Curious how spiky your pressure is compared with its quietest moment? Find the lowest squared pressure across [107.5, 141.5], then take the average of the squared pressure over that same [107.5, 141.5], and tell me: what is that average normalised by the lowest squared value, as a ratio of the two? 1.26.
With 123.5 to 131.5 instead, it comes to 1.12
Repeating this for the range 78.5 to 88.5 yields 1.21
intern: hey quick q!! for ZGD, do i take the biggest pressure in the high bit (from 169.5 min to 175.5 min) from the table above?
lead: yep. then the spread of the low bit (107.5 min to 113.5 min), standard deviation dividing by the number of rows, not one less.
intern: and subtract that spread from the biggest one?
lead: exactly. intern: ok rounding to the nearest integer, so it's 52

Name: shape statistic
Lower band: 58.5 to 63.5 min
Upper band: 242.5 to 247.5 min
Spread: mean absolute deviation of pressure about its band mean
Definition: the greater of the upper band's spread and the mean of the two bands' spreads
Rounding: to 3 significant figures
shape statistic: 2.47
